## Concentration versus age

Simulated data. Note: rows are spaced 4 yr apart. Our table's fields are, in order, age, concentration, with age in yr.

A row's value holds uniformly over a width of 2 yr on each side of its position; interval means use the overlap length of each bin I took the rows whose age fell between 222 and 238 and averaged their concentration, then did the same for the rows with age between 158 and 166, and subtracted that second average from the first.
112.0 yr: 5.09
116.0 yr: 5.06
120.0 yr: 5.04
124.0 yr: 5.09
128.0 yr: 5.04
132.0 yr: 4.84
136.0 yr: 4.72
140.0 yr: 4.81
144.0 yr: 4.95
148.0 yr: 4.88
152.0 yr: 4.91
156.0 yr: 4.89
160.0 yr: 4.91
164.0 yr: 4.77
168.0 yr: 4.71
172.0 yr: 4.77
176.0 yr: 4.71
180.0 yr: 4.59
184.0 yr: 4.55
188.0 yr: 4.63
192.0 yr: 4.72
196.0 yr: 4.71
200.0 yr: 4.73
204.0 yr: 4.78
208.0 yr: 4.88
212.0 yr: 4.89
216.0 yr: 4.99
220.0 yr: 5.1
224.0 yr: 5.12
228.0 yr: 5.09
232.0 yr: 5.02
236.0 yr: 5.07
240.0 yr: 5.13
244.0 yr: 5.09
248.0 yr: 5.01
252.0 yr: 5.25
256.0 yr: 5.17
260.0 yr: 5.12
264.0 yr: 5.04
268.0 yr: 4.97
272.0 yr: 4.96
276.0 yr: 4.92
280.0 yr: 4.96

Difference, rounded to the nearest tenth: 0.2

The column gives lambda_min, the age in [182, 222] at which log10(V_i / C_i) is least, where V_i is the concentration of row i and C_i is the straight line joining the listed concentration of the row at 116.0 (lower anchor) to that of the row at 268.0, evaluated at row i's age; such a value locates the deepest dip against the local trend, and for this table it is 184.0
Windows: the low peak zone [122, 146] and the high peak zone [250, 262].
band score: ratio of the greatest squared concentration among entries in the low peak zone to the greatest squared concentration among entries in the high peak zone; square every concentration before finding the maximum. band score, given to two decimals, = 0.94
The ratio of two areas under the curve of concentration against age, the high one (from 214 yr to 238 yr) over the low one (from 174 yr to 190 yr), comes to 1.6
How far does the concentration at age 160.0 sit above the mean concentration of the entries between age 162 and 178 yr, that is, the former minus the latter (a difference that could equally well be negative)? 0.17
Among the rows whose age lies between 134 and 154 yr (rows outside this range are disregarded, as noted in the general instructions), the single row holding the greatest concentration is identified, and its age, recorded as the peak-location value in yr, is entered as 144.0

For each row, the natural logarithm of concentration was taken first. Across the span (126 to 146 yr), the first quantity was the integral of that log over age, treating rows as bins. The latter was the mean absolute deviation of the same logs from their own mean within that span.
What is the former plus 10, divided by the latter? 2070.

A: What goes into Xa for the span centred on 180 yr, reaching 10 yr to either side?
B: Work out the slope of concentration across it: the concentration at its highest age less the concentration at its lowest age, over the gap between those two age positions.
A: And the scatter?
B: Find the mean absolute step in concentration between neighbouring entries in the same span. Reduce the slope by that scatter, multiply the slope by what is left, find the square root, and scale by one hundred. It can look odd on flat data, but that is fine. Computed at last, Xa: 2.7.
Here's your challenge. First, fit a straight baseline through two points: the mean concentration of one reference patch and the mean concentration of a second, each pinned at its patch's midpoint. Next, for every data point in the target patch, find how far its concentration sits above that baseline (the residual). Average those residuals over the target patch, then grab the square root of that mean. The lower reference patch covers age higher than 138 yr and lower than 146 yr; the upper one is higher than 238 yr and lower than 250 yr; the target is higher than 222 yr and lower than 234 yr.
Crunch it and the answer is 0.18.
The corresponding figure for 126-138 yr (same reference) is 0.08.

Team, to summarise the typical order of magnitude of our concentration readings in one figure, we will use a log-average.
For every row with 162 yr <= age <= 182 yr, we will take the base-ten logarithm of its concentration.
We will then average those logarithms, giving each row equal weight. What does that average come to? 0.673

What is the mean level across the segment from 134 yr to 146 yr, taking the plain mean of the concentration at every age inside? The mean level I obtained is 4.83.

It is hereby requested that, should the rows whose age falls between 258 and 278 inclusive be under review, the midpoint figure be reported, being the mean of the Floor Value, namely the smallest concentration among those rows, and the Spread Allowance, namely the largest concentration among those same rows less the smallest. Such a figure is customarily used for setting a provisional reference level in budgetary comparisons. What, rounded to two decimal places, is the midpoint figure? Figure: 2.56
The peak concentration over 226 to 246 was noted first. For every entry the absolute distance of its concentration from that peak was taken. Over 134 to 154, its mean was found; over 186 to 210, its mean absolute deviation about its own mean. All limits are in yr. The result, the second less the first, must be -0.22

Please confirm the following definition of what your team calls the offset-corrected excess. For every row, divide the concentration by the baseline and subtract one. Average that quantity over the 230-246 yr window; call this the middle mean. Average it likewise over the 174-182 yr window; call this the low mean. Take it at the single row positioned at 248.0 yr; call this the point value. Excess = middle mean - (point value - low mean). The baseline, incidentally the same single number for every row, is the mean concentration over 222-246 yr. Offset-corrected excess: -0.073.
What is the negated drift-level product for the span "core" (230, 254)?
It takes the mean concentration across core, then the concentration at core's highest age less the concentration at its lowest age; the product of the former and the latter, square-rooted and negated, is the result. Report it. -1.1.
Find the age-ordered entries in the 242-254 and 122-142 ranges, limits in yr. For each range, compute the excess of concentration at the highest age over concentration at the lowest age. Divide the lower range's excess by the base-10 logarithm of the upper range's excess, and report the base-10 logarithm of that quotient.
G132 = -0.45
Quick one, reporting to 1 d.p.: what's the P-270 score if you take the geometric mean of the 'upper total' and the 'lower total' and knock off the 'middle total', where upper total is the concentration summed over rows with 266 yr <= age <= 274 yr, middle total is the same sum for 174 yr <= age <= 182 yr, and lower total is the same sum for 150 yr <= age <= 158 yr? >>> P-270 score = 0.6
